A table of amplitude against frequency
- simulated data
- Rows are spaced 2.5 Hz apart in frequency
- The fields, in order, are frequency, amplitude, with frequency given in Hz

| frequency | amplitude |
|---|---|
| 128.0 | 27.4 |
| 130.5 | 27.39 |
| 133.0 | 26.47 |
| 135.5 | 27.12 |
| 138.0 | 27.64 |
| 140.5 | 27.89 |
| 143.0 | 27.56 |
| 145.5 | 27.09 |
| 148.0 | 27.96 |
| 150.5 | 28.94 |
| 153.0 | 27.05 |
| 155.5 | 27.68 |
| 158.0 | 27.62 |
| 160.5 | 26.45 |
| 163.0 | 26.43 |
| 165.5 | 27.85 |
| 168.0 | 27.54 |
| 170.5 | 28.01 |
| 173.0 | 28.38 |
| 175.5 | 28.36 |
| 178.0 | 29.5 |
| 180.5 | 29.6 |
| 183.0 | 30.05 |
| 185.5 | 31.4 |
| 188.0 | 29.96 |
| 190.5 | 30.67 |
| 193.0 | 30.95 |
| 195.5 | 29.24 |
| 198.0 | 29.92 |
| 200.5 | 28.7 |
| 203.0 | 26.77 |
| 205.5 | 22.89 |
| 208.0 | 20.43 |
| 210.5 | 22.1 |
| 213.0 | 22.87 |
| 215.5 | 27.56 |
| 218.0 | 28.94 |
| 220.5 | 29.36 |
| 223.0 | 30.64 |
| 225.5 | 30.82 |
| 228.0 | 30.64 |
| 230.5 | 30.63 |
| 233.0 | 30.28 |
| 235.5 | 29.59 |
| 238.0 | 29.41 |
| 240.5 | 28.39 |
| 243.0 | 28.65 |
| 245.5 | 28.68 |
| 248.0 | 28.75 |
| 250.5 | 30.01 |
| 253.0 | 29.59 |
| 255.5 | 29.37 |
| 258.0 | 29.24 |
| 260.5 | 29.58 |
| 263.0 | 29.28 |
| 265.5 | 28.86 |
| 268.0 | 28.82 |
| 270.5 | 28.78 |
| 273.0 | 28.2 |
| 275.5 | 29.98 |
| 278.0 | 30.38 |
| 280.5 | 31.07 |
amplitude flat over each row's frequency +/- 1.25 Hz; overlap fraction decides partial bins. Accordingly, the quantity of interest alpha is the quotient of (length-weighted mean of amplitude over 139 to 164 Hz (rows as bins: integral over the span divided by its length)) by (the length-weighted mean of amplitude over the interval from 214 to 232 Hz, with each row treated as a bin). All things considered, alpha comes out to 0.92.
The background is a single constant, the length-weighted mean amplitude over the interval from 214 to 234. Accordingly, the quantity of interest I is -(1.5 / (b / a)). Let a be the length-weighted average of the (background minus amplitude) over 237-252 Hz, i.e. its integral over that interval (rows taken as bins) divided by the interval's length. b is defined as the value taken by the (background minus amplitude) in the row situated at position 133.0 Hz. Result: -0.4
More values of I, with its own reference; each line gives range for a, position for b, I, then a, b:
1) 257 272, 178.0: -3.9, 0.69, 0.3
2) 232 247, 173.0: -0.7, 0.62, 1.4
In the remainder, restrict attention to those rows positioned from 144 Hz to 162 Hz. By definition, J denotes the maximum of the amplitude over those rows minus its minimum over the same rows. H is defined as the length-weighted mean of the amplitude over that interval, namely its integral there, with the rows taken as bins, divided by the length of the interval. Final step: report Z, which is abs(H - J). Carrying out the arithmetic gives 25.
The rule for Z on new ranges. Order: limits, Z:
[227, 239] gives 29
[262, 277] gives 27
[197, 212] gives 16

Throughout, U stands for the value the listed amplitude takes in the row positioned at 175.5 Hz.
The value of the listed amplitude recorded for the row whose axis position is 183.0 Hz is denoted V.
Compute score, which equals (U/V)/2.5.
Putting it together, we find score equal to 0.378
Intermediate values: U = 28.36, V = 30.05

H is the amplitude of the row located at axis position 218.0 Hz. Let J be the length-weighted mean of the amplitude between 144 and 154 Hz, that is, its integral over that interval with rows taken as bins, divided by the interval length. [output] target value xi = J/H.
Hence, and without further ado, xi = 0.96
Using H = 28.94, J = 27.8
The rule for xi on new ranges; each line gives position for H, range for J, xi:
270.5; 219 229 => 1.05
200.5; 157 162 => 0.94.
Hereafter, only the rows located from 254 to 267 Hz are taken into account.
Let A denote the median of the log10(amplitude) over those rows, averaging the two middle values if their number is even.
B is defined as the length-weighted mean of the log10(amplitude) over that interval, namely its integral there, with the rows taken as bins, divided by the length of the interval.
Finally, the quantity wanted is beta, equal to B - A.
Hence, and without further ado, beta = -0.0003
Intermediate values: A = 1.47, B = 1.47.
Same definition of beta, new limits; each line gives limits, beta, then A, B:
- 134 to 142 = -0.0020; 1.44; 1.44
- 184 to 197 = -0.0036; 1.49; 1.48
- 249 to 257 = 0.0003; 1.47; 1.47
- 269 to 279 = -0.0013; 1.47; 1.47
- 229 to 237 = -0.0018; 1.48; 1.48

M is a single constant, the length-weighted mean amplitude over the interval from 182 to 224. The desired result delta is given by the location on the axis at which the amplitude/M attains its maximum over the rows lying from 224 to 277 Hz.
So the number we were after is 225.5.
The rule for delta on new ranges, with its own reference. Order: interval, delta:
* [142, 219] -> 185.5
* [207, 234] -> 225.5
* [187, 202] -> 193.0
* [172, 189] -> 185.5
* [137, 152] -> 150.5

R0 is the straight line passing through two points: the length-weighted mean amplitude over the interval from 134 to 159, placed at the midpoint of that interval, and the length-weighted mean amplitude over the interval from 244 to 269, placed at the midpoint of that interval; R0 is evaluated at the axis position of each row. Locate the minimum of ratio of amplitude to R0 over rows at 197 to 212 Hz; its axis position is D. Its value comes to 208.0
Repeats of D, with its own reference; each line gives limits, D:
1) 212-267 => 213.0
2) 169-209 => 208.0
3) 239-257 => 240.5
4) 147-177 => 163.0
